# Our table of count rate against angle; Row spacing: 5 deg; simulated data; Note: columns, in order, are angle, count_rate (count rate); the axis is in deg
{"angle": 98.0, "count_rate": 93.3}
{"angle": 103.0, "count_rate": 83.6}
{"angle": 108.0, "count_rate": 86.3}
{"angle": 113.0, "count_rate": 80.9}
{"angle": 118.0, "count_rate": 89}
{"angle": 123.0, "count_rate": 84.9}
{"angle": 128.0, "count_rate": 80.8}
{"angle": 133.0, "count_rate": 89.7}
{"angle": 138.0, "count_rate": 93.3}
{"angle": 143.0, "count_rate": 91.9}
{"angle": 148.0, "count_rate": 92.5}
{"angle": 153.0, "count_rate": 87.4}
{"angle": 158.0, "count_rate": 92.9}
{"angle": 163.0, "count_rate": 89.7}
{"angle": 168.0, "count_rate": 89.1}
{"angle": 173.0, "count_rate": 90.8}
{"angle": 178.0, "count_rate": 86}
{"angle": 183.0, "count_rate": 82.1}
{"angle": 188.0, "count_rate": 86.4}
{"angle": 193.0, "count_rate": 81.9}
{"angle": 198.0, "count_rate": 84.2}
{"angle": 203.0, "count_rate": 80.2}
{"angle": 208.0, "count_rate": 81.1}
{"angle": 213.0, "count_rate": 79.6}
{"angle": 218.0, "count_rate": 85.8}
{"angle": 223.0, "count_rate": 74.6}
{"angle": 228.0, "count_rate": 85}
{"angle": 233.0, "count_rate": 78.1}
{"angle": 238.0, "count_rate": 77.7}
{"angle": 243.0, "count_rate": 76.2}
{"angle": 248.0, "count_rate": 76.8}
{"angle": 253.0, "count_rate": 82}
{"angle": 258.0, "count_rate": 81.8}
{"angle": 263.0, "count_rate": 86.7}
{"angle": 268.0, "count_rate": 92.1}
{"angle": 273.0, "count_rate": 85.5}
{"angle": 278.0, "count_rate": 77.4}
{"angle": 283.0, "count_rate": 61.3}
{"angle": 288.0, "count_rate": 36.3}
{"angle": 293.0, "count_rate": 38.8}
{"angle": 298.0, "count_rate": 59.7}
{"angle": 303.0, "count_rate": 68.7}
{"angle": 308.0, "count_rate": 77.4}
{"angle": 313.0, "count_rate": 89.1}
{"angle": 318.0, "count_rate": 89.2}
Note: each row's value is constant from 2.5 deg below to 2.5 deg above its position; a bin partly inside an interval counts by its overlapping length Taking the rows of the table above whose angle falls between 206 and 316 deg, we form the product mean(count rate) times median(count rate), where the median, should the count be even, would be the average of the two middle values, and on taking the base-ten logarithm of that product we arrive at 3.77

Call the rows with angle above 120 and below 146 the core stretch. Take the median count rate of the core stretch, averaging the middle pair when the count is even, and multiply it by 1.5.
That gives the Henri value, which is 135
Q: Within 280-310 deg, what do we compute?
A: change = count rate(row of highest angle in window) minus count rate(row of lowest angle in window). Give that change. 16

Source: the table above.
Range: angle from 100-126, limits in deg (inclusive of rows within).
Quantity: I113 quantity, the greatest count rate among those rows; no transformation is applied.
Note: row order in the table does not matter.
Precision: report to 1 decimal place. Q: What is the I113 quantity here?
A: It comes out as 89.0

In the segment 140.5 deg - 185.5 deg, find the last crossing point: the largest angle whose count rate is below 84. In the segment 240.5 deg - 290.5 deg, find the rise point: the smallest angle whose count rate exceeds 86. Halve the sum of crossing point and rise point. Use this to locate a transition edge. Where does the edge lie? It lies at 223.0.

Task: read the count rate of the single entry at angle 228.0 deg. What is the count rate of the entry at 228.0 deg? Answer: 85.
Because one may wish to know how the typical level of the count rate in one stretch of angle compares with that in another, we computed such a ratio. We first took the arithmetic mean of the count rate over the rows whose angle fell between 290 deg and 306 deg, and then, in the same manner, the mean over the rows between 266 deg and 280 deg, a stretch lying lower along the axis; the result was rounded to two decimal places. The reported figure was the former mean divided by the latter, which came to 0.66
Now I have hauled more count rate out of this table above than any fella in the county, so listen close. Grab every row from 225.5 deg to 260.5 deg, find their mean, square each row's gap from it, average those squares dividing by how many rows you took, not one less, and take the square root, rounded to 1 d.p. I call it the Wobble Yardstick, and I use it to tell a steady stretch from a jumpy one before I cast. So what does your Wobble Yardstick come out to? 3.0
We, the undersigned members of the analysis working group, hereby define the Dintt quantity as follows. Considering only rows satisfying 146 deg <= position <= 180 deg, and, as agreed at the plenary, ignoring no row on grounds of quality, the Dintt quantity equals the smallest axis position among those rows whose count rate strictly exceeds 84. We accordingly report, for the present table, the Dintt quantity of 148.0 deg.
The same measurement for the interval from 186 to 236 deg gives 188.0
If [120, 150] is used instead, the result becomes 123.0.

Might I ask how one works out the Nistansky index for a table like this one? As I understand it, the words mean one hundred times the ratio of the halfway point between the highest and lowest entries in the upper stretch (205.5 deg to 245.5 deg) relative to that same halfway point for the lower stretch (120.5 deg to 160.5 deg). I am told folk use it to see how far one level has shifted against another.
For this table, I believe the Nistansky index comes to 92.1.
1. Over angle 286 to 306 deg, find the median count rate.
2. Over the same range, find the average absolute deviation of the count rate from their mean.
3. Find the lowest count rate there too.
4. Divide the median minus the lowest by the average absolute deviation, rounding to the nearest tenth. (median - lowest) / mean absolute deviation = 1.0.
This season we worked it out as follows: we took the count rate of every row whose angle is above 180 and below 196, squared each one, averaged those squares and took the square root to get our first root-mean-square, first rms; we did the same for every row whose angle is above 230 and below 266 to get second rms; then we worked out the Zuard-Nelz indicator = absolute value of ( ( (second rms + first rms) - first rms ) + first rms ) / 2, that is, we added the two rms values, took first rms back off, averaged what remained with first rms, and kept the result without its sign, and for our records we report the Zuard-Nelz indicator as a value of 81.7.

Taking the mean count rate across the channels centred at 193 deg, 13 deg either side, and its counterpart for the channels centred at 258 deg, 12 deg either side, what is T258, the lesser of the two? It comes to 83.0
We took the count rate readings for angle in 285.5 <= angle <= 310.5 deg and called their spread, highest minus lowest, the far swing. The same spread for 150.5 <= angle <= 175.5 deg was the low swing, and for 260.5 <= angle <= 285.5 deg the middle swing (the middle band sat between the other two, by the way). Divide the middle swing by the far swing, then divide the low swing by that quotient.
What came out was 7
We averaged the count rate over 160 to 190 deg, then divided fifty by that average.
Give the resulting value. 0.57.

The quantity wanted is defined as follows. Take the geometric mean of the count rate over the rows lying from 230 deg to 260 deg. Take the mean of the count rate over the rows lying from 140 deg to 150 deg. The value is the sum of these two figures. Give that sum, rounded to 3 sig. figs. 171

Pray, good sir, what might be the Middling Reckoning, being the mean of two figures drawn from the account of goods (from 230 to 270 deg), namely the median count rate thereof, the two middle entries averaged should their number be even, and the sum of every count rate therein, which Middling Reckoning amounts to 366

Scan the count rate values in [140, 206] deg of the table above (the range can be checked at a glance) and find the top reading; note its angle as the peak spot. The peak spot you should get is 158.0 deg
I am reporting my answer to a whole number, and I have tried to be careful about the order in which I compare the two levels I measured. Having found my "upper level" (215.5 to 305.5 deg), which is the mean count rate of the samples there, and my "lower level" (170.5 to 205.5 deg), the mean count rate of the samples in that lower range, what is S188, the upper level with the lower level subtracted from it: -11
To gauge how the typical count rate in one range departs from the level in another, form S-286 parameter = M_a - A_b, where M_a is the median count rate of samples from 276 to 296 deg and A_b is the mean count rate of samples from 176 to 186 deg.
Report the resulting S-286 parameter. -34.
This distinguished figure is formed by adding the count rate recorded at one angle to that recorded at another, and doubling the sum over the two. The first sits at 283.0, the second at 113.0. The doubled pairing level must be 284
